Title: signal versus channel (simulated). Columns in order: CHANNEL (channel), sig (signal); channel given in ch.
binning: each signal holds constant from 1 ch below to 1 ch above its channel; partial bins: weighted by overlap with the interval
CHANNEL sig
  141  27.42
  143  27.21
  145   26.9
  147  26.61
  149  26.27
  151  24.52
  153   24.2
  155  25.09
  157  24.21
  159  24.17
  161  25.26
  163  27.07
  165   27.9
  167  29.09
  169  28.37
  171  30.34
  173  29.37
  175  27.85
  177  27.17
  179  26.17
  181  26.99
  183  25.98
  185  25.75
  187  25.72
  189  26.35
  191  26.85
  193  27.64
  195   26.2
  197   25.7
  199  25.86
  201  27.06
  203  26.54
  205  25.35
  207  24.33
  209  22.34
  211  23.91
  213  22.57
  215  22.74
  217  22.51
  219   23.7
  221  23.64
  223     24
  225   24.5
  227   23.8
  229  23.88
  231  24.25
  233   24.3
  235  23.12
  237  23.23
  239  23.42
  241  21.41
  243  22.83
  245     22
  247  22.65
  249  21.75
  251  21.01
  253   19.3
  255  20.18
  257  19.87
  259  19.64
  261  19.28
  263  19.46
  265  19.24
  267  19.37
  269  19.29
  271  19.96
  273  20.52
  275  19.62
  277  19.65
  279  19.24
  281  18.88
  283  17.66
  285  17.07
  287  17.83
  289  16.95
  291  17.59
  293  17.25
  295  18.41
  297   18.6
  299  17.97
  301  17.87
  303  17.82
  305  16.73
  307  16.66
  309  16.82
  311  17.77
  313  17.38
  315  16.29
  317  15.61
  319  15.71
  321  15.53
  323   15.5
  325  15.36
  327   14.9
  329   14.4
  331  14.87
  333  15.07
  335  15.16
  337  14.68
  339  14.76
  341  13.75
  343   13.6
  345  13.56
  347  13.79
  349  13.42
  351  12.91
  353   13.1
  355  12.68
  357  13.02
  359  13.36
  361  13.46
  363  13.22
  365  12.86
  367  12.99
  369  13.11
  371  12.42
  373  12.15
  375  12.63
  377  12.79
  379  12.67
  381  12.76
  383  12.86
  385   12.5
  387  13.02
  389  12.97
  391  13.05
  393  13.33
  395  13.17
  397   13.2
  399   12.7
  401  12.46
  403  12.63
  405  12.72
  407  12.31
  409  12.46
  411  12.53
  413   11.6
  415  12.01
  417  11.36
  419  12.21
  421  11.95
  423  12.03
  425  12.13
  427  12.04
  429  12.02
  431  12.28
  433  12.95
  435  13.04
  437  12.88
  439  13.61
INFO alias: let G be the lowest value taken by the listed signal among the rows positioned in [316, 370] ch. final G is 12.68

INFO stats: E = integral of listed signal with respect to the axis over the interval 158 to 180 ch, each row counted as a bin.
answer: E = 606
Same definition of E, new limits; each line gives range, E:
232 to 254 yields 490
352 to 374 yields 285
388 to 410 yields 282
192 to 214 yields 555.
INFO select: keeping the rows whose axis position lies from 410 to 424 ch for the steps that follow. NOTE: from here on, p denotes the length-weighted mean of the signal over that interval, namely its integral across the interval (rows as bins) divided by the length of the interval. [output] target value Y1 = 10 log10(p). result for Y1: 10.8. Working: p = 12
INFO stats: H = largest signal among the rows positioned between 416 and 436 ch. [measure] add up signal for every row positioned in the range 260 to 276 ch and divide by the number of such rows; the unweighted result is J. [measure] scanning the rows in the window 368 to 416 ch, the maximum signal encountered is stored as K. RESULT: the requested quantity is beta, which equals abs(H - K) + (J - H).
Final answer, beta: 7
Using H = 13.04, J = 20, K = 13.33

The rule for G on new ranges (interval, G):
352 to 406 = 12.15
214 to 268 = 19.24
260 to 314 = 16.66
